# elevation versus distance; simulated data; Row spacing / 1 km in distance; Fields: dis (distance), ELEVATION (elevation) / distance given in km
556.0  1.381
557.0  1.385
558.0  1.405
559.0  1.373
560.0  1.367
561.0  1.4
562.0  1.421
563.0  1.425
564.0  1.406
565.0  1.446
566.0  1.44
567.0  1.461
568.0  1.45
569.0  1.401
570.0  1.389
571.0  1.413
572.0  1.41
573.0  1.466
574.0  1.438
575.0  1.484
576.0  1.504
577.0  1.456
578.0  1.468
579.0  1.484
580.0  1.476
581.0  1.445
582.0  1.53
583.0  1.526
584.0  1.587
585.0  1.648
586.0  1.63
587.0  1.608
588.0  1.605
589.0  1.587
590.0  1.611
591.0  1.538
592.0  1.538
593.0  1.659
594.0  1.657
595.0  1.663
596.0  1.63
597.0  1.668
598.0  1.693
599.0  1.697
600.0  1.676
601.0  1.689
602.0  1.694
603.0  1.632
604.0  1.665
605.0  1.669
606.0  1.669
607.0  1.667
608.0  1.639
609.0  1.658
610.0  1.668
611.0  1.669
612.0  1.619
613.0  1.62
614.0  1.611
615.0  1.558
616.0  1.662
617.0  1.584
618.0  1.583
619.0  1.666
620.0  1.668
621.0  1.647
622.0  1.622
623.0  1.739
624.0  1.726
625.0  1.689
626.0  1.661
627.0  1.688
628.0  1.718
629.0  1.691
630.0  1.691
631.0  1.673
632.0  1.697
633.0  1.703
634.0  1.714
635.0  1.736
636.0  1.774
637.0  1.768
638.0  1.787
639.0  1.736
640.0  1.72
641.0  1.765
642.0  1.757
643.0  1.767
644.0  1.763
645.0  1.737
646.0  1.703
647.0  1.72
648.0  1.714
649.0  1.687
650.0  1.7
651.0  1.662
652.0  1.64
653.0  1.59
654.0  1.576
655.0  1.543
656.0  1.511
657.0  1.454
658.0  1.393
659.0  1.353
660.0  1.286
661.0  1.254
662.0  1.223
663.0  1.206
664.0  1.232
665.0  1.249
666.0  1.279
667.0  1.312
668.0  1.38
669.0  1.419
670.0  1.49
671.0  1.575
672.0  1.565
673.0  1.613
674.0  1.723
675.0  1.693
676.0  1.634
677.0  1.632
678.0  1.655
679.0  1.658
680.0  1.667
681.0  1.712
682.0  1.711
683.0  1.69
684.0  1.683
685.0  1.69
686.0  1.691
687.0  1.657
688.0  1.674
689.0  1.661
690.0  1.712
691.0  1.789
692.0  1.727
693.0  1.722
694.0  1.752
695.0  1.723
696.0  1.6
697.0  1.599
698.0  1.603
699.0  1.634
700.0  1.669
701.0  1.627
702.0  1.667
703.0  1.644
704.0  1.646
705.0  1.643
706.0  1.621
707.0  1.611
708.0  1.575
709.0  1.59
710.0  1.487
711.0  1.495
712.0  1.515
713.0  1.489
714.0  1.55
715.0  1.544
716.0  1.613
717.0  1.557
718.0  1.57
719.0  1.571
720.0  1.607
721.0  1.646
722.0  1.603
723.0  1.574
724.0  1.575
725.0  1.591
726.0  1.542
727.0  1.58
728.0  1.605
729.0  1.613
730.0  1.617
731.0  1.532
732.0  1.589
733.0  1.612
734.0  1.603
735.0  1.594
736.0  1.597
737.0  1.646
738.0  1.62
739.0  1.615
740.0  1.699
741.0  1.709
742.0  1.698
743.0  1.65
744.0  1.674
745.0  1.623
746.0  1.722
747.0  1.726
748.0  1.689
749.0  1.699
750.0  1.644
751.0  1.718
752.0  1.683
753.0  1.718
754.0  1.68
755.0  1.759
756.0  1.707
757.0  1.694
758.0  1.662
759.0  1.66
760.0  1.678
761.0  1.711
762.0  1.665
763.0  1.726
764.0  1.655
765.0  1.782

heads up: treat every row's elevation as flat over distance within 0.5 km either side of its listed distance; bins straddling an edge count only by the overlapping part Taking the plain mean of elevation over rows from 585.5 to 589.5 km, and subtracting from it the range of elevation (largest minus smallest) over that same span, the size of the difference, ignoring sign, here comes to 1.56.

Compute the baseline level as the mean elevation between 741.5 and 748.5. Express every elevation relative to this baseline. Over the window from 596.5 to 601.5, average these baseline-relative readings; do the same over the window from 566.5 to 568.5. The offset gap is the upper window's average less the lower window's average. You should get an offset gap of 0.23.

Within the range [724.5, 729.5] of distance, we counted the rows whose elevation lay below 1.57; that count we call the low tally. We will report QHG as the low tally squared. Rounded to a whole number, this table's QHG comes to 1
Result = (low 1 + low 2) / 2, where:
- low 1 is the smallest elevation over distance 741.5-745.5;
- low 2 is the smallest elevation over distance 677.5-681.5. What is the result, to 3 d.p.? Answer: 1.639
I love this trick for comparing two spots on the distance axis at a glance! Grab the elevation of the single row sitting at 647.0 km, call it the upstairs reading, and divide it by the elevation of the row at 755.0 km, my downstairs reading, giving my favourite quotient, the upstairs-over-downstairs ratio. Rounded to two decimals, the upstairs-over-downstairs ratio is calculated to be 0.98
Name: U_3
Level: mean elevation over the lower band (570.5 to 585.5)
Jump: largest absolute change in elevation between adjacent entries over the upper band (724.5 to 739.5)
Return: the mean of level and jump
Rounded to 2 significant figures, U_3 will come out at 0.79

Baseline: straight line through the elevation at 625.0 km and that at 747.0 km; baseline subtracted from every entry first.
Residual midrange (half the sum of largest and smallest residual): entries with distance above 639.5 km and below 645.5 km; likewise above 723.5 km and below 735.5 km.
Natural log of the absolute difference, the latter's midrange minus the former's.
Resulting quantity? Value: -1.6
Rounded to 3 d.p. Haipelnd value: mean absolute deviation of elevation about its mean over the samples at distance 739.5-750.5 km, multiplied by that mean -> 0.045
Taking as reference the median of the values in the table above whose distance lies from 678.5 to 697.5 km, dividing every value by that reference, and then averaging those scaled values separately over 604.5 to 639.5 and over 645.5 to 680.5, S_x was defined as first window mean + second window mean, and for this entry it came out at 1.89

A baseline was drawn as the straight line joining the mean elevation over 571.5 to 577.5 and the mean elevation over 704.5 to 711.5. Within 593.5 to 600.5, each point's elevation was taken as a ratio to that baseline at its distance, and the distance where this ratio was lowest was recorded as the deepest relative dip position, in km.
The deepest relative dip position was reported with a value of 596.0 km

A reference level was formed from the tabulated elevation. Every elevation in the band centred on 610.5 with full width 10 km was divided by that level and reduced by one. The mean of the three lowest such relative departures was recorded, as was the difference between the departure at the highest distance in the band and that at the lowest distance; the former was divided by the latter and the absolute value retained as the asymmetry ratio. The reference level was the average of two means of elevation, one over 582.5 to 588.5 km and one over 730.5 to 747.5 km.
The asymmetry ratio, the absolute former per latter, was 0.23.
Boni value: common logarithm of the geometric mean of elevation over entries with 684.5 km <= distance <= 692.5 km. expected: 0.230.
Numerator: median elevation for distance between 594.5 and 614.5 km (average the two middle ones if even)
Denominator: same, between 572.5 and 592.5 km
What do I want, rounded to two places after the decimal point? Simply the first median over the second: 1.09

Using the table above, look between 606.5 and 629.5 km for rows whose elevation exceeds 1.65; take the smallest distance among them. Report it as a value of 607.0 km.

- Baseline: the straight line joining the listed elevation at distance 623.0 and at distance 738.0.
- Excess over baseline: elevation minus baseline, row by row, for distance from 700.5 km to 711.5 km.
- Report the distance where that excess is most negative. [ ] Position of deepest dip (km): 710.0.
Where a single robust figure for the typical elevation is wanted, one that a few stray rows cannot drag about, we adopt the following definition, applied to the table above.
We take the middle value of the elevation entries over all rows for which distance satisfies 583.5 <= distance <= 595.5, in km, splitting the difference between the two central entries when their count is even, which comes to 1.61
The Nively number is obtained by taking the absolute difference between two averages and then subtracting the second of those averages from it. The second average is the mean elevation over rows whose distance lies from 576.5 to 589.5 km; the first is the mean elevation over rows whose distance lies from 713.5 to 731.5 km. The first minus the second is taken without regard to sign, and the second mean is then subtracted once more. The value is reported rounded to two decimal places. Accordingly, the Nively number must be -1.50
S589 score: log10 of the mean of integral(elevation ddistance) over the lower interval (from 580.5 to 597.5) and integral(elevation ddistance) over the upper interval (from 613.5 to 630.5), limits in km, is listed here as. 1.44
